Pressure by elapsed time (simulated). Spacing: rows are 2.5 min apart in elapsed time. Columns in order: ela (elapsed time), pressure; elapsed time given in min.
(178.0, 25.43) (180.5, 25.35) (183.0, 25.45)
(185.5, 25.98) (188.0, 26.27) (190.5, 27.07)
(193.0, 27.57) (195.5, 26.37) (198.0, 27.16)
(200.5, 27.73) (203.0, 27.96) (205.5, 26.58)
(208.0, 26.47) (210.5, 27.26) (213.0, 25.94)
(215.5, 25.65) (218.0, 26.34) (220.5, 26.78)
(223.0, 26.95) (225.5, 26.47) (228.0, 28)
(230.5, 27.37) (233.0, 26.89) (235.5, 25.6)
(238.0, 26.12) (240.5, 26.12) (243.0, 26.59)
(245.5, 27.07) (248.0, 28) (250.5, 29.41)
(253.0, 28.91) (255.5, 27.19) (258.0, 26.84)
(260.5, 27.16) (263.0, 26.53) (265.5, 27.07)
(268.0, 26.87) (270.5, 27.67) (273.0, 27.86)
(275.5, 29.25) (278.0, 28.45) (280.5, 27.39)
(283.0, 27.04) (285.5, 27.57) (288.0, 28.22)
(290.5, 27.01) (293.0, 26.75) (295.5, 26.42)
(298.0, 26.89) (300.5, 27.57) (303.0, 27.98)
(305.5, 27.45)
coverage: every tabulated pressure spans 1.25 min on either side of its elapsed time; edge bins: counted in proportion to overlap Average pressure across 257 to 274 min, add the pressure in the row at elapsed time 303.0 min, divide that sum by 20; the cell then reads 2.76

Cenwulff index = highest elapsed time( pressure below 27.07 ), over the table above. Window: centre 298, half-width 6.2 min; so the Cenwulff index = 298.0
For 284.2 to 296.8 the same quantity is 295.5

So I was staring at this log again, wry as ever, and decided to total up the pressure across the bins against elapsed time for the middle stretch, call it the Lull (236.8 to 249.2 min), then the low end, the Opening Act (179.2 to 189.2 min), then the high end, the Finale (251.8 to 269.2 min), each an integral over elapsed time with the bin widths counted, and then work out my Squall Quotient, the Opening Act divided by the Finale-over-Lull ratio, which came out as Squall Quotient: 181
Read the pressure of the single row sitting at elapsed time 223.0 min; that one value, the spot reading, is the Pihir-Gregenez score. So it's 26.95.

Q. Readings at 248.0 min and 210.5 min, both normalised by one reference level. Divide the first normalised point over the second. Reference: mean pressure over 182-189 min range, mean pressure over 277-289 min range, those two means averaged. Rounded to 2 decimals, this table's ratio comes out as 1.03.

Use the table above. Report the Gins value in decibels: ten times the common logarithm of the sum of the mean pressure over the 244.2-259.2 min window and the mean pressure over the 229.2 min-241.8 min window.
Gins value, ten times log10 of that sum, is 17.35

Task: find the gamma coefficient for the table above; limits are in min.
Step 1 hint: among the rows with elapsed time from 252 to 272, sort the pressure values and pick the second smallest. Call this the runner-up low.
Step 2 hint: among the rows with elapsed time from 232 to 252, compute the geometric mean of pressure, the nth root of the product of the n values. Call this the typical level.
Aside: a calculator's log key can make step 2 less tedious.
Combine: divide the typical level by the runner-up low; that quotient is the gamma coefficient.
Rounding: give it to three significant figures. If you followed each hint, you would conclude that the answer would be 1.00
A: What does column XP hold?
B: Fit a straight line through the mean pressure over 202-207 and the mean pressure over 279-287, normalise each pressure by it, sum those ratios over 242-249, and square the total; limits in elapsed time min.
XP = 8.95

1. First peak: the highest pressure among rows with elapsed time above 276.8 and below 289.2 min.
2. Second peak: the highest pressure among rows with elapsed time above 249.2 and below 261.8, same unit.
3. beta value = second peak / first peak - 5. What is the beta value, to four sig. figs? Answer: -3.966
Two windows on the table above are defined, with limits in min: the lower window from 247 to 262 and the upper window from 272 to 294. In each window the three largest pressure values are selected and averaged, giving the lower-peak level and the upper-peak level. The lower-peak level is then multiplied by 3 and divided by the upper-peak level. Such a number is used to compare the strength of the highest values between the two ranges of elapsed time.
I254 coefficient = 3.01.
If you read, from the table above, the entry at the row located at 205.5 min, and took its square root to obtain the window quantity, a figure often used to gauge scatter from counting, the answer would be 5.16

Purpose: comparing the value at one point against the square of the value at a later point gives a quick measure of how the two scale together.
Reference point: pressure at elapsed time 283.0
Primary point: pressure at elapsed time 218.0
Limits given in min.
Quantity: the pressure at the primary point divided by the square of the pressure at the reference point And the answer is 0.0360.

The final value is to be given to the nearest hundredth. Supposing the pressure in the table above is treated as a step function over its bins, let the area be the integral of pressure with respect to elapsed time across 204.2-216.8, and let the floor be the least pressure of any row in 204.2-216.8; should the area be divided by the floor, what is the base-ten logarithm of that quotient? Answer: 1.11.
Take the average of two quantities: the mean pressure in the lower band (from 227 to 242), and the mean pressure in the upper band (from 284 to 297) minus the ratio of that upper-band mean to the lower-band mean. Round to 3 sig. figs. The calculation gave 26.4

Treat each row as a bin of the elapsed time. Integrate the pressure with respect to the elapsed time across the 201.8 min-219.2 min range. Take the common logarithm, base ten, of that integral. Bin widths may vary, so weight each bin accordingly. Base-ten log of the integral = 2.67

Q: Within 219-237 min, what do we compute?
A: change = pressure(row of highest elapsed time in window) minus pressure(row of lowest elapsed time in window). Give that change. -1.2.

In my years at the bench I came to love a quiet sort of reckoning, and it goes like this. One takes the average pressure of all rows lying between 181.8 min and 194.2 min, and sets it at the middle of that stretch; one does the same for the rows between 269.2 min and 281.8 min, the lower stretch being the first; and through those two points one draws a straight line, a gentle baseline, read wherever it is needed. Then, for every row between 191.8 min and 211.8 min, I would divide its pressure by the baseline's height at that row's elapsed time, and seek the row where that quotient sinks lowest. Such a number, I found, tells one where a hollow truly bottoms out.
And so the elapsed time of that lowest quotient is 208.0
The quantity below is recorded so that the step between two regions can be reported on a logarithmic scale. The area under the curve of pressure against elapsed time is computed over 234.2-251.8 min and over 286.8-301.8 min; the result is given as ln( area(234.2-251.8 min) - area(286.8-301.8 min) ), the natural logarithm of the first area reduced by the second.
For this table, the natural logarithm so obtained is 4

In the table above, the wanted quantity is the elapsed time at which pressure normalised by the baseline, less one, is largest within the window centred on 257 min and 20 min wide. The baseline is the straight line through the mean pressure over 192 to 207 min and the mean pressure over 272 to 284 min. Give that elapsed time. 250.5 min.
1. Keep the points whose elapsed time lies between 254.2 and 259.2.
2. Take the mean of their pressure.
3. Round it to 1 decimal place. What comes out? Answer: 27.0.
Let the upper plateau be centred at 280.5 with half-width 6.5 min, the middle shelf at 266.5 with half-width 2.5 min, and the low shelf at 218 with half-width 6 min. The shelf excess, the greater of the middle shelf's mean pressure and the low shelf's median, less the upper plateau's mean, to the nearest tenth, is -1.0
